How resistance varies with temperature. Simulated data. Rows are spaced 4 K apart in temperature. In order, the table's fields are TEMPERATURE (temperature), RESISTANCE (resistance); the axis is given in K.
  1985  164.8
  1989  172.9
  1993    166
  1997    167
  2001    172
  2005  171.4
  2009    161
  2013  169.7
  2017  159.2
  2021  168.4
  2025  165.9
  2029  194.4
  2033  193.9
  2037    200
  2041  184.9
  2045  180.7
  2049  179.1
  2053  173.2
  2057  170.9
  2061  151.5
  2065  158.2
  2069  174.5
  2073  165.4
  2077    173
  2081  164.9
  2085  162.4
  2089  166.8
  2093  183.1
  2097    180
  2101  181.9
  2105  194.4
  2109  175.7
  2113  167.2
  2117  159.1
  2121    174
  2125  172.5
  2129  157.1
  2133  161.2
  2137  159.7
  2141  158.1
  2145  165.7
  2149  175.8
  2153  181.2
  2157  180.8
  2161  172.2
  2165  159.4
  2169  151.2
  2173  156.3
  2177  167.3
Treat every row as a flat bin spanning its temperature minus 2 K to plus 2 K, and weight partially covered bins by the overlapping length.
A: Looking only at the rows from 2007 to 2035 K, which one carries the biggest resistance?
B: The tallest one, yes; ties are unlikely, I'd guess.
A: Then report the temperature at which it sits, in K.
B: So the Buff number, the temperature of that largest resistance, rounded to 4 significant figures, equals 2029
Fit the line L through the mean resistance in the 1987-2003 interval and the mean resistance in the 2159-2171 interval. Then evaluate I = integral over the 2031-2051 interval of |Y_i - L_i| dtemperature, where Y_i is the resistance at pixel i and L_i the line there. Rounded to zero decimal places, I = 411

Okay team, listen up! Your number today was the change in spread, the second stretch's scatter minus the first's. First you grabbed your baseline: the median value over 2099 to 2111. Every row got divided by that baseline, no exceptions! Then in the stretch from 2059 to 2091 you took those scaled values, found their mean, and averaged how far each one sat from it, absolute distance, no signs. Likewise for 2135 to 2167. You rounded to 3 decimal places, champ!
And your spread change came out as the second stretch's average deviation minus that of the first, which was 0.016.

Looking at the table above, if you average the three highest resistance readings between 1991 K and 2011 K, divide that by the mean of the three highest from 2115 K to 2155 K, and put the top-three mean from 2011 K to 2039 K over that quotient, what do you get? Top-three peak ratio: 204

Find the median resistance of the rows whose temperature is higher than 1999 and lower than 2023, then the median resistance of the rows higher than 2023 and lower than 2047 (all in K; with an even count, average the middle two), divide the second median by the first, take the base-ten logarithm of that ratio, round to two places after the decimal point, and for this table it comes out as 0.05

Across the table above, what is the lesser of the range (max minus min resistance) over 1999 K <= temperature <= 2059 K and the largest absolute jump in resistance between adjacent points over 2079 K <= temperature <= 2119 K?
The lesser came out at 18.7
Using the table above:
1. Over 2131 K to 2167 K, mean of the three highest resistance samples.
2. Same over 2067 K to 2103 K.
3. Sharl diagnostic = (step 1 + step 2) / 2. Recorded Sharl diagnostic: 180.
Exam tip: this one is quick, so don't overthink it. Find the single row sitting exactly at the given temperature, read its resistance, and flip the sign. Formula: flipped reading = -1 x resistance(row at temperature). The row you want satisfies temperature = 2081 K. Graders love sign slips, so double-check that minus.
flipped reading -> -165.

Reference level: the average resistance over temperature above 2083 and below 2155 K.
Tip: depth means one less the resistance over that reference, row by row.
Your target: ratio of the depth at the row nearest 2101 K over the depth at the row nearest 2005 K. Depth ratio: 21.3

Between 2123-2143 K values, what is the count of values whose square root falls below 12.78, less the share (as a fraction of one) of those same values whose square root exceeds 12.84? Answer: 3.8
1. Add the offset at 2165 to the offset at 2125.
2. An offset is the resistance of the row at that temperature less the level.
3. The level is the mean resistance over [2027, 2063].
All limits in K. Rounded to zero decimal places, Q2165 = -30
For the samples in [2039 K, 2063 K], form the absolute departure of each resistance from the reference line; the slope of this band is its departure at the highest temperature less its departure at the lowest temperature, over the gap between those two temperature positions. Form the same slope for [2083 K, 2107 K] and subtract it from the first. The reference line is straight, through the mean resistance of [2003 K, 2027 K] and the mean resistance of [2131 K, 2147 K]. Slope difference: -1.9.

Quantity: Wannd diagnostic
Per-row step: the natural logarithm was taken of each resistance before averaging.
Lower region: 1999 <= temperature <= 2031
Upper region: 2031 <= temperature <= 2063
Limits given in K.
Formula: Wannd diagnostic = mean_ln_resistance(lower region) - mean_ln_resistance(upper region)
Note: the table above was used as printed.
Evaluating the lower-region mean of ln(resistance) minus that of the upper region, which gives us -0.05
